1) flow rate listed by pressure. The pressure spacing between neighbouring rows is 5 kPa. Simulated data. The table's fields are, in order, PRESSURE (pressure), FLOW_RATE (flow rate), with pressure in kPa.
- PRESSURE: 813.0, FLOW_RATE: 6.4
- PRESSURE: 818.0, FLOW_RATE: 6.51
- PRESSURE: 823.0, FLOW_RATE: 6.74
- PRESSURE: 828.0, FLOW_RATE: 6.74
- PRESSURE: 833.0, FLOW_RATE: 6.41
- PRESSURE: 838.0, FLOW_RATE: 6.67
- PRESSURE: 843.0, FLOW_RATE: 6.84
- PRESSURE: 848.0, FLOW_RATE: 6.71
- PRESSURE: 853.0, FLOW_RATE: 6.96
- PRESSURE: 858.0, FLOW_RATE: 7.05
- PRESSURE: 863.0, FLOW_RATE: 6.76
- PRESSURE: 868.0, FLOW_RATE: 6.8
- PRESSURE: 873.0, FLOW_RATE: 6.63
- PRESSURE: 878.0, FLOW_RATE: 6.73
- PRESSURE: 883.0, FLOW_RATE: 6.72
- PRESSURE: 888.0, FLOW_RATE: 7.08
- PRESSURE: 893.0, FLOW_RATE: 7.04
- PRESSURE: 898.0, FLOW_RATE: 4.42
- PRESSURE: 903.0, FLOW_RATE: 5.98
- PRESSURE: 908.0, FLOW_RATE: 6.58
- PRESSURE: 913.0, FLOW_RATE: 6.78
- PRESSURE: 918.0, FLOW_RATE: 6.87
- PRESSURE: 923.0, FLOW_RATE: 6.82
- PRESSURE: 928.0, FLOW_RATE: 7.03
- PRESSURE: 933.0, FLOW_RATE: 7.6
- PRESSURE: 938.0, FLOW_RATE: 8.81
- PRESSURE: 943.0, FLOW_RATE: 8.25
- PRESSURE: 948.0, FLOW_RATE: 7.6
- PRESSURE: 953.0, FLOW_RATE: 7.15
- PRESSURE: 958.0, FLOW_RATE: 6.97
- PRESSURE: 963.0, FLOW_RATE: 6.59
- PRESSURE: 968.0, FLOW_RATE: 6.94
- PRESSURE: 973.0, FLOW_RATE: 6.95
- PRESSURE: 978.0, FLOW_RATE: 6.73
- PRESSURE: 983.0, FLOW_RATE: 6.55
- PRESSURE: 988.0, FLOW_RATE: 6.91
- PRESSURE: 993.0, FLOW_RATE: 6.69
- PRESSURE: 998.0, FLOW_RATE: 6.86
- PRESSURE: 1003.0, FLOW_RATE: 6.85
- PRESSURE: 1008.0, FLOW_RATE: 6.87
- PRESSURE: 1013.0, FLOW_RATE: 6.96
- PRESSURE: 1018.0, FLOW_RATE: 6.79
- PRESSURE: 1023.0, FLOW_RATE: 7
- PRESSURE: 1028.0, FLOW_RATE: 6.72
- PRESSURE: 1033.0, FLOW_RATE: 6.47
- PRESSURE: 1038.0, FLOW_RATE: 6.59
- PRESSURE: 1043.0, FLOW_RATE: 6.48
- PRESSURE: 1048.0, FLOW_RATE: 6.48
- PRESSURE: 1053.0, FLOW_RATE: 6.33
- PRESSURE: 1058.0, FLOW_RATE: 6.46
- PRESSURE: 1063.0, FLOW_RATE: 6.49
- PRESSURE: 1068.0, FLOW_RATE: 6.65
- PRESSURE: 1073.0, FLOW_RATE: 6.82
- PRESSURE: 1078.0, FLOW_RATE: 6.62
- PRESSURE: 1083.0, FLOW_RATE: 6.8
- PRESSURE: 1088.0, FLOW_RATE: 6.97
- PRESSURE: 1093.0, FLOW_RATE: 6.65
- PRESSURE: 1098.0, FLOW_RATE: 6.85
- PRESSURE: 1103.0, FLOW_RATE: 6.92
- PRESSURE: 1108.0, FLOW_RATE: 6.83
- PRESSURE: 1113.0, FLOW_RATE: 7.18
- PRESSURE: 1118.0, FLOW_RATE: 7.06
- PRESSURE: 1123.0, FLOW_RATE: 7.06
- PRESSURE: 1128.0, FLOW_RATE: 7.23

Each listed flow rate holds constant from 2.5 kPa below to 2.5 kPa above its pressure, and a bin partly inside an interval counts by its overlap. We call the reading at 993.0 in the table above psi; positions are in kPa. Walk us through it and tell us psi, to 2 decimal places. 6.69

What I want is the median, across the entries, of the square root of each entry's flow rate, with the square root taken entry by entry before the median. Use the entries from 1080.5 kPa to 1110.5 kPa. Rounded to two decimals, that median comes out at 2.62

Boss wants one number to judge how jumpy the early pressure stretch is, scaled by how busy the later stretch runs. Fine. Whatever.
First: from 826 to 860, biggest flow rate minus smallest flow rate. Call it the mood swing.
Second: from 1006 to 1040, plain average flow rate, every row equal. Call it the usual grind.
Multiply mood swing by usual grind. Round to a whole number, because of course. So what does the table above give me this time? 4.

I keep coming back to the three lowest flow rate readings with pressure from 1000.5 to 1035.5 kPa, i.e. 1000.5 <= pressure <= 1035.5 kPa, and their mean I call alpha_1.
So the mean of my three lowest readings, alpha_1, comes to 6.66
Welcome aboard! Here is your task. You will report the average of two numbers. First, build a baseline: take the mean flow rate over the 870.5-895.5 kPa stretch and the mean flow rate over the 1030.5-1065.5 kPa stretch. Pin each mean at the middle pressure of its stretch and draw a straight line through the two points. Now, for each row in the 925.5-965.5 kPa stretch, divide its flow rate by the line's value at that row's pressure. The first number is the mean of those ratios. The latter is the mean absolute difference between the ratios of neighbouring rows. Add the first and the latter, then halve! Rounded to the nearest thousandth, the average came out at 0.602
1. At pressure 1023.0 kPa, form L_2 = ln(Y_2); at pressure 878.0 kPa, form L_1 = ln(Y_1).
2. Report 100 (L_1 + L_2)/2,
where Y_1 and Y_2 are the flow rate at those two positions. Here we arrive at 192.6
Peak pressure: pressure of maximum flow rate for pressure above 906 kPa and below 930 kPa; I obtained 928.0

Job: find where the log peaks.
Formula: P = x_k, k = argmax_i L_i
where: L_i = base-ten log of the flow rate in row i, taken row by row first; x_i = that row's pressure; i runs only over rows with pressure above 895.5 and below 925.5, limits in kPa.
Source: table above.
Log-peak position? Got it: 918.0 kPa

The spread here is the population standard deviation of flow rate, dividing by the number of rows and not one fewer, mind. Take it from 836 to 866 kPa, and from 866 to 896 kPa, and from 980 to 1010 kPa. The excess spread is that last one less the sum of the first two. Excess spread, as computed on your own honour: -0.18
